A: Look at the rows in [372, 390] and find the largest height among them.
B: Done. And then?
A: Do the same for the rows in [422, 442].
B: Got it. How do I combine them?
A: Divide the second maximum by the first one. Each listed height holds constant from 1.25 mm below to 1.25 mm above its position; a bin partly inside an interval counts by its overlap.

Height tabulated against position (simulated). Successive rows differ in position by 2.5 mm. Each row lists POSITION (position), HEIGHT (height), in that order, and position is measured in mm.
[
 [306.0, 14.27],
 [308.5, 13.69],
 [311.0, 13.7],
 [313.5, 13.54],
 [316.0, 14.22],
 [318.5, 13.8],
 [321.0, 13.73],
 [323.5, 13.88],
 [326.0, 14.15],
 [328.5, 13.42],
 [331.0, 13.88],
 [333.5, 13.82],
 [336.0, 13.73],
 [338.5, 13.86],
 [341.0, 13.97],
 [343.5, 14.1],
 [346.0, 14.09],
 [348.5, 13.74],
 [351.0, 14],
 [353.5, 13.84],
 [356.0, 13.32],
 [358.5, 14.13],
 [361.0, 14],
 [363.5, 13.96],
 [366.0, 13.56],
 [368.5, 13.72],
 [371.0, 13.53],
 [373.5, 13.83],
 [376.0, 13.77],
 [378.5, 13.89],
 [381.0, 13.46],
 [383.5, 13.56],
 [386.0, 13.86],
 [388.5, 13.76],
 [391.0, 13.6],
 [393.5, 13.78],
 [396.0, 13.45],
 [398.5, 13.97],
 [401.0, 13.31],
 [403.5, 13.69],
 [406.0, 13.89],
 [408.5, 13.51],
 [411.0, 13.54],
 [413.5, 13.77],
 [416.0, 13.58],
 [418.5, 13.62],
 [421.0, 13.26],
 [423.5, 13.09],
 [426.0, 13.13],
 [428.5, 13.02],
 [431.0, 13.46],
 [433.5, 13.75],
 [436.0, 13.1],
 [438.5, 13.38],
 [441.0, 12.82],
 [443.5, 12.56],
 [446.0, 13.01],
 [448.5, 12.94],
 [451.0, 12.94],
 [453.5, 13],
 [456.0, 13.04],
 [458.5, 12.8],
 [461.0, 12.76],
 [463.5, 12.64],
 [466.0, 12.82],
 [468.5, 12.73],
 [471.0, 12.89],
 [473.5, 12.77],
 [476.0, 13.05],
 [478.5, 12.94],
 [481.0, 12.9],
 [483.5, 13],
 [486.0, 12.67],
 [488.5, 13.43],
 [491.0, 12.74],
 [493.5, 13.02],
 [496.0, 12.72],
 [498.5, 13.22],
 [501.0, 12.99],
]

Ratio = 0.99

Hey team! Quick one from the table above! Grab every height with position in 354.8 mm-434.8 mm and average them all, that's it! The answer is 13.6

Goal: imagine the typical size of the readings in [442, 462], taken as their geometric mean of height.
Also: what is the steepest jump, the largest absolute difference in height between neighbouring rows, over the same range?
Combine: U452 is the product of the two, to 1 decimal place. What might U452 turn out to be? 5.8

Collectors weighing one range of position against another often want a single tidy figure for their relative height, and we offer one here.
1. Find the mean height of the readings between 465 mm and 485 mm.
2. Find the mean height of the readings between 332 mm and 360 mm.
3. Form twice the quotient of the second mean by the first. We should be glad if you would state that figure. 2.15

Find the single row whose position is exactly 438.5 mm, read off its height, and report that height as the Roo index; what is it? 13.38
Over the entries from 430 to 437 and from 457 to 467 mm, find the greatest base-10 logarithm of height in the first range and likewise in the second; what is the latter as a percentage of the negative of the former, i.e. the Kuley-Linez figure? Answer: -97.3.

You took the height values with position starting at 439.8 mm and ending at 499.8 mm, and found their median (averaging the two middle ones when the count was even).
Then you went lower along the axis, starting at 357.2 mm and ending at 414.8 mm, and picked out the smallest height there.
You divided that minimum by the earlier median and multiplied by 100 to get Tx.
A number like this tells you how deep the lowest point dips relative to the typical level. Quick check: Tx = 103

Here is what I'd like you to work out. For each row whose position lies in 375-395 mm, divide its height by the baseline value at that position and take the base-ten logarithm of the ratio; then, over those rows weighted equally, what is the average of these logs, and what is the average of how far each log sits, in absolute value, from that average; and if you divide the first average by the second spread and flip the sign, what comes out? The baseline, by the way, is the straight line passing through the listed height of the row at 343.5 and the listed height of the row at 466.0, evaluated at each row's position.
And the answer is -0.3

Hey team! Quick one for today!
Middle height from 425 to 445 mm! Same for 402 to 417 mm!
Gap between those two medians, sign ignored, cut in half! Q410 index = 0.26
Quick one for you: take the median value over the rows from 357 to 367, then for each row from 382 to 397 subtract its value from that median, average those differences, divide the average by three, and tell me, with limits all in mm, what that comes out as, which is 0.10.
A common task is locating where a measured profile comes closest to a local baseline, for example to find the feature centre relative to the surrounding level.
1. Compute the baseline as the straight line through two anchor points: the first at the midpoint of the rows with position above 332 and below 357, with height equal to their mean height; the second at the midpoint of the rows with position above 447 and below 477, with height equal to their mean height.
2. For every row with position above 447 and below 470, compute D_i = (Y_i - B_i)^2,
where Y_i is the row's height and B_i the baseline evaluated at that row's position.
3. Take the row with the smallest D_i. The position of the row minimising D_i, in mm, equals 466.0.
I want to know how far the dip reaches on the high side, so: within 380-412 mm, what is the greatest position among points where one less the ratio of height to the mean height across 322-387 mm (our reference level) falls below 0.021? 411.0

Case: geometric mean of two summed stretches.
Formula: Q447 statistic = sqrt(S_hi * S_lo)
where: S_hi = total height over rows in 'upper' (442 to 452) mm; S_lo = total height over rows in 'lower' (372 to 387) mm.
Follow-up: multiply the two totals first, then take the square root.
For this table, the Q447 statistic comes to 65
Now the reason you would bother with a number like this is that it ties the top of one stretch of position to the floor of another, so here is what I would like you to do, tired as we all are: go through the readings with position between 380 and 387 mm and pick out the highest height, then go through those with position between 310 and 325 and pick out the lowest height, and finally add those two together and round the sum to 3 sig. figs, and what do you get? 27.4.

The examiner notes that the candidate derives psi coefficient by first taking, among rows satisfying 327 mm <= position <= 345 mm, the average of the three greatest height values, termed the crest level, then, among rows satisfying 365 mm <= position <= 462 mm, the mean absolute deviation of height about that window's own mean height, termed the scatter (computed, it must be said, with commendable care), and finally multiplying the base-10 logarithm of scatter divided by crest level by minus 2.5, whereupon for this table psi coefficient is 4.09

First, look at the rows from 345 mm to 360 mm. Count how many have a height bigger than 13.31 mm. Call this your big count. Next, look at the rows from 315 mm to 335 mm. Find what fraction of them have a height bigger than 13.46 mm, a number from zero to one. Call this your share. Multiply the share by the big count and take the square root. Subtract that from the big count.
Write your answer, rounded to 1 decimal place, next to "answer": 3.7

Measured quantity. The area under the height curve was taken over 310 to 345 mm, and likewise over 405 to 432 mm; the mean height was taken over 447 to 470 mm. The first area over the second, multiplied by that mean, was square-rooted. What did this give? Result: 4.1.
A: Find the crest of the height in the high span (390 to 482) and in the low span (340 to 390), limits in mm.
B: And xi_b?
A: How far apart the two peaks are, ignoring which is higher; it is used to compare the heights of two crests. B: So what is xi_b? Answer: 0.16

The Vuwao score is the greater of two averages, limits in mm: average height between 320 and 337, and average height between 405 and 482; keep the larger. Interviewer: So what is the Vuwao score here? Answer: 13.8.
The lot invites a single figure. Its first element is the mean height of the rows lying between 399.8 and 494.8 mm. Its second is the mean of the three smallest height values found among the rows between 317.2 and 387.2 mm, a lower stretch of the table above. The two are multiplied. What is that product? 176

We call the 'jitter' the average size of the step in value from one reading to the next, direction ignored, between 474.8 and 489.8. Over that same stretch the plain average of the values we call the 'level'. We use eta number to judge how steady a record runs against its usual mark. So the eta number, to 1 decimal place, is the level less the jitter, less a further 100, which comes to -87.3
